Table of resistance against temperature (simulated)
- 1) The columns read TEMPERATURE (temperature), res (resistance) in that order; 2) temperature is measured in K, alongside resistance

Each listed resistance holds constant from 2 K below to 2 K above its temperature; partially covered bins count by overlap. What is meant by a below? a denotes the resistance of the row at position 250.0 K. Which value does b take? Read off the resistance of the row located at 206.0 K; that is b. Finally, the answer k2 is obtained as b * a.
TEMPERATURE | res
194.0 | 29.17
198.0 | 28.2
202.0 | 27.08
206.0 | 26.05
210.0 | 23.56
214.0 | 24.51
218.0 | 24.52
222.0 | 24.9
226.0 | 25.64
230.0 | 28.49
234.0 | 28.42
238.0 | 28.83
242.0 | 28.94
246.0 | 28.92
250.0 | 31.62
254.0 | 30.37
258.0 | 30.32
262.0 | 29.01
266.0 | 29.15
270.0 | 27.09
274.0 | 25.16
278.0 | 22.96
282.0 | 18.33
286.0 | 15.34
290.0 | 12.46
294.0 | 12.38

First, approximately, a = 31.62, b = 26.05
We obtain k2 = 824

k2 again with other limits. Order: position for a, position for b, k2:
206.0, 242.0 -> 754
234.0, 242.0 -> 822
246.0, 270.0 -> 783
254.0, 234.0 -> 863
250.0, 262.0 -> 917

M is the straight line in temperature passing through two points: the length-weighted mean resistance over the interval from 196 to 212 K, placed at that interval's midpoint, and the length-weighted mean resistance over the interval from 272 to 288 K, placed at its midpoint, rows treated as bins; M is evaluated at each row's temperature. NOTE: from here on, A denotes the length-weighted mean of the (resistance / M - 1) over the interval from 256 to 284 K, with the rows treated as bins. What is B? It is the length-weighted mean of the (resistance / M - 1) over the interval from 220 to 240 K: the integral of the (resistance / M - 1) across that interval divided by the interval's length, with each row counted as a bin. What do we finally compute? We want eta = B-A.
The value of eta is -0.1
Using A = 0.22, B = 0.13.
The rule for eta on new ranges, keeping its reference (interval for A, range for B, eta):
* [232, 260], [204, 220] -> -0.3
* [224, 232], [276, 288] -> -0.2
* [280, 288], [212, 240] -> 0.2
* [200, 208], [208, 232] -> 0.0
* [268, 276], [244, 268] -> 0.1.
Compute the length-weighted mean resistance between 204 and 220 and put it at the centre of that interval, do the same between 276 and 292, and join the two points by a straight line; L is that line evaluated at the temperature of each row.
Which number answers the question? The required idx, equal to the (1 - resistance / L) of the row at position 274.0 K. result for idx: -0.4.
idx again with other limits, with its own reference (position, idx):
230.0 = -0.2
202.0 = -0.1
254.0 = -0.5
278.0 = -0.3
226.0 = -0.1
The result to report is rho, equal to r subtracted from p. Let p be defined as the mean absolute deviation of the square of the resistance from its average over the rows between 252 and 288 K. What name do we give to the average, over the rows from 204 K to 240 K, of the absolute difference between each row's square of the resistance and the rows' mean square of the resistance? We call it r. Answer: 120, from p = 208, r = 88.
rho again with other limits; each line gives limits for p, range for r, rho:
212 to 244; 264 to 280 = -5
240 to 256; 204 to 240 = -26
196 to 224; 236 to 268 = 19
